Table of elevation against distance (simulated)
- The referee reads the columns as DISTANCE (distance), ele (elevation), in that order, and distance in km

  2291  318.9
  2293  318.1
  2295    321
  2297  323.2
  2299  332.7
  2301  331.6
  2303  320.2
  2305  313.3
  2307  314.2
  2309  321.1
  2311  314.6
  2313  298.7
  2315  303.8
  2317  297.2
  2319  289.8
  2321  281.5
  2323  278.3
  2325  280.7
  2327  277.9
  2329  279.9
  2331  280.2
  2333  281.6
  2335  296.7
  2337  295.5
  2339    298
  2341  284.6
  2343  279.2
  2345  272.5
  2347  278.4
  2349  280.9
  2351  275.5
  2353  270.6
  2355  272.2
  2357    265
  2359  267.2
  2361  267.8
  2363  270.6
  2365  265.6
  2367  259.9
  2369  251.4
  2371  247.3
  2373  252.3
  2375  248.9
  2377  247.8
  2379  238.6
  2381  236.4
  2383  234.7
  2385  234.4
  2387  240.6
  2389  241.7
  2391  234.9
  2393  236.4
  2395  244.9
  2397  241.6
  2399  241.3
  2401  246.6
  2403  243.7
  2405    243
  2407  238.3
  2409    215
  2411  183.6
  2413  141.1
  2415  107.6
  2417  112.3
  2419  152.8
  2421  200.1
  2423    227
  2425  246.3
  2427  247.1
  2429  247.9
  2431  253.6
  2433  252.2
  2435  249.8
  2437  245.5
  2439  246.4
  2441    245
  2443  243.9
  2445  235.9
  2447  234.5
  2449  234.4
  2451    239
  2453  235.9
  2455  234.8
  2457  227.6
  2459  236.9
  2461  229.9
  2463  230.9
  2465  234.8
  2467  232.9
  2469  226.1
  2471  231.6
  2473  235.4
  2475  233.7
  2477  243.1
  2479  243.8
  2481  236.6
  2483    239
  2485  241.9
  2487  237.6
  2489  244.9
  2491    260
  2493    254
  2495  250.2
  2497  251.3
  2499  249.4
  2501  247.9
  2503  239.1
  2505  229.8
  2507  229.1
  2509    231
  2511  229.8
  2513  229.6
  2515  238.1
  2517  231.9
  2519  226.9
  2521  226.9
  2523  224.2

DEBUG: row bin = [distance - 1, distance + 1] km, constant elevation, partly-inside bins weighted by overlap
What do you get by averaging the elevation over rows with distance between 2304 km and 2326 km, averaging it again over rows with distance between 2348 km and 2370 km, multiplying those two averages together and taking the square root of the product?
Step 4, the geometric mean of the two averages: 283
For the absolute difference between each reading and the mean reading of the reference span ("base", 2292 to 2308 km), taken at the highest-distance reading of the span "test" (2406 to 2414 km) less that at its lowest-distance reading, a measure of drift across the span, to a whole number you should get 97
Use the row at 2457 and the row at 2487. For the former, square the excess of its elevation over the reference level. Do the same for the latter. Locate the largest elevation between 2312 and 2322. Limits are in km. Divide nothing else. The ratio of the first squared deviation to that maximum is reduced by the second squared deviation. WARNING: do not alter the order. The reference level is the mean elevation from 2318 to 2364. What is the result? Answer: -1733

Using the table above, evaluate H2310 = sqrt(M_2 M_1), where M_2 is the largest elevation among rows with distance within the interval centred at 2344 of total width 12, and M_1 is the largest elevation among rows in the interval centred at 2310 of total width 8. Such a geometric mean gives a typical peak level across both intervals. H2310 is 309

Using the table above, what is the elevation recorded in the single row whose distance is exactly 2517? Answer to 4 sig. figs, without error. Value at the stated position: 231.9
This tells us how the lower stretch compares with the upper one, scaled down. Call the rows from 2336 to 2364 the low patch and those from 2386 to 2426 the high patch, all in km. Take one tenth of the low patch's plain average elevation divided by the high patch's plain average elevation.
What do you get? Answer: 0.131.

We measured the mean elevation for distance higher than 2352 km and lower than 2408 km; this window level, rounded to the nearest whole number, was 249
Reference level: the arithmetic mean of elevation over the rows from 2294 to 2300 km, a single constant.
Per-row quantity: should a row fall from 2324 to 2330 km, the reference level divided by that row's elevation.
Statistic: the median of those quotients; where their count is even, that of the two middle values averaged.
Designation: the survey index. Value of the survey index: 1.16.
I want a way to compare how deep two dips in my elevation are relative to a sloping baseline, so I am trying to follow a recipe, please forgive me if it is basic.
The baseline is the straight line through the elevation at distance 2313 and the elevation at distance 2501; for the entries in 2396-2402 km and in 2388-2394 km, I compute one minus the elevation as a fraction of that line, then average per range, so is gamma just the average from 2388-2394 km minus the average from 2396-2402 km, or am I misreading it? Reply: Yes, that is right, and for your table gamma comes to 0.027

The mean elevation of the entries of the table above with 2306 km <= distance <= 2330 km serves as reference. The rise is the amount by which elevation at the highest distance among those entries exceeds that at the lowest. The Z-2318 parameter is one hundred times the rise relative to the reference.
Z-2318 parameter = -12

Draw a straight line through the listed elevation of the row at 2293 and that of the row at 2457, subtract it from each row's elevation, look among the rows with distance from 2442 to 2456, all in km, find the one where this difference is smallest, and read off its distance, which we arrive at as 2447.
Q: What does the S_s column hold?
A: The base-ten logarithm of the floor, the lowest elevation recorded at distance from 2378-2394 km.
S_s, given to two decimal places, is 2.37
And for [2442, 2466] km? 2.36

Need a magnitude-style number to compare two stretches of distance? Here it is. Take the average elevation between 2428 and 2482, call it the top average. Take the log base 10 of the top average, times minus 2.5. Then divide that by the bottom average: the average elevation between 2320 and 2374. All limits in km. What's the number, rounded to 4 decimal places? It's -0.0217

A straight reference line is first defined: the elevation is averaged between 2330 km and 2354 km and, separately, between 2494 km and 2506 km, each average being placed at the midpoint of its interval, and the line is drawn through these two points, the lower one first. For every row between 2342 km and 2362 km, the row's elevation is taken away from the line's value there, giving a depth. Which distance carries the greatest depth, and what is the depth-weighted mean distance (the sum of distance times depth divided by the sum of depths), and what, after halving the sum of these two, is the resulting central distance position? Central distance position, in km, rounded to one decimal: 2355.6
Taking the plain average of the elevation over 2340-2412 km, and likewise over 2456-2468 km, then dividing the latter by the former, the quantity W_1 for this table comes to 0.92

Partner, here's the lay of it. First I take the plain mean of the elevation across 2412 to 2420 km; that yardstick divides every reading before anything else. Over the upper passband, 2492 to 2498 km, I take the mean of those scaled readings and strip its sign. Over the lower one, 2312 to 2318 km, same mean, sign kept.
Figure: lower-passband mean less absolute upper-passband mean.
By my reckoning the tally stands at 0.4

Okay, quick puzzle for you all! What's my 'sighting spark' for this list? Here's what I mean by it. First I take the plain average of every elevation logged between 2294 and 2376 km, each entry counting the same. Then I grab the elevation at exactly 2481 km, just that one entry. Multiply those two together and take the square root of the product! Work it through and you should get 260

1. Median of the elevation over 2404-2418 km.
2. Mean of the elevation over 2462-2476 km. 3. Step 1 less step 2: -49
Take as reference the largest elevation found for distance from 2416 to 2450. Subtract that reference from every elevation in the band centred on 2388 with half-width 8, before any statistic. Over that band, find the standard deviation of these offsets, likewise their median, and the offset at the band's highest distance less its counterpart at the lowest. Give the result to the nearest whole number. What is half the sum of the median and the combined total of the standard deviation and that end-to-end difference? -3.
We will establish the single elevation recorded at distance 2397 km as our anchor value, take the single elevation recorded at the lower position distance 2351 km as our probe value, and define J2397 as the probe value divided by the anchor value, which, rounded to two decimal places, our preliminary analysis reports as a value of 1.14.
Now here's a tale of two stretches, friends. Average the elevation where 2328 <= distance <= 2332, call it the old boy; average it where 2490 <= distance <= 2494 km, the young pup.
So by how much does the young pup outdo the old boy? -23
